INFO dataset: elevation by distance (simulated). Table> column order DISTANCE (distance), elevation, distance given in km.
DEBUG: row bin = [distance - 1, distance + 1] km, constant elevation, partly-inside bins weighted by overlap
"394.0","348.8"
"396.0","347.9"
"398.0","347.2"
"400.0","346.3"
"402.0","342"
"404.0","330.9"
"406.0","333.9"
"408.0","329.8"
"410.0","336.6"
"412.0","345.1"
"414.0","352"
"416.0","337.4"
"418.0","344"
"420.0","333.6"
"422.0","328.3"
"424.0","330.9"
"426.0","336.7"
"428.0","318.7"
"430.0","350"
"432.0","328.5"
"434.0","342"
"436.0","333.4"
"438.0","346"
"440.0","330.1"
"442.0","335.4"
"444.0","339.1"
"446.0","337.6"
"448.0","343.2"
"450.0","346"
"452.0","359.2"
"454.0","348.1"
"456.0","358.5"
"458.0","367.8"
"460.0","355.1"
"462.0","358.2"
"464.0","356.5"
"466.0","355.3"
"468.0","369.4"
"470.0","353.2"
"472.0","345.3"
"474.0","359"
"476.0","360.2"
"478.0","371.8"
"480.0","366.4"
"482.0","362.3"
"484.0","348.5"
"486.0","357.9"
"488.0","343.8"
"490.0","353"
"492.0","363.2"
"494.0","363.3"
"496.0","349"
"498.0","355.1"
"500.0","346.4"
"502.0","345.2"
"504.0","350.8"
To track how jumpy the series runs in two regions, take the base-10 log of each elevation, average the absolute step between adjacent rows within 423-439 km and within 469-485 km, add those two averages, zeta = 0.0306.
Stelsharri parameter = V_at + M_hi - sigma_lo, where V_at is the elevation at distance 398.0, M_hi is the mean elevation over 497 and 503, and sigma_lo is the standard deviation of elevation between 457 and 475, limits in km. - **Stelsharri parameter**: 689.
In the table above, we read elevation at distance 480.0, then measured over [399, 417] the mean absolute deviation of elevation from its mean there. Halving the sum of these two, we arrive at 186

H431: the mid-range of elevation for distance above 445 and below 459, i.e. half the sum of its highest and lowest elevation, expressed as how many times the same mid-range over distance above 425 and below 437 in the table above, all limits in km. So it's 1.05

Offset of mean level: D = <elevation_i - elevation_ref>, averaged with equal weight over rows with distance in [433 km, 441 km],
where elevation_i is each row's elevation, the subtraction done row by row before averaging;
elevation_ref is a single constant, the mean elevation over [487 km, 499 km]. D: -17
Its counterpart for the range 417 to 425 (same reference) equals -20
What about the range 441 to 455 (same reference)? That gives -10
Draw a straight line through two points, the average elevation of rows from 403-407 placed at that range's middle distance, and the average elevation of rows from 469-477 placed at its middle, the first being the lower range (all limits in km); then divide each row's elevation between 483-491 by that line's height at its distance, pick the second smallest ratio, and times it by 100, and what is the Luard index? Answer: 97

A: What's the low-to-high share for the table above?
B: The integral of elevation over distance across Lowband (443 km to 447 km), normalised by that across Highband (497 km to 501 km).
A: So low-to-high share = 0.96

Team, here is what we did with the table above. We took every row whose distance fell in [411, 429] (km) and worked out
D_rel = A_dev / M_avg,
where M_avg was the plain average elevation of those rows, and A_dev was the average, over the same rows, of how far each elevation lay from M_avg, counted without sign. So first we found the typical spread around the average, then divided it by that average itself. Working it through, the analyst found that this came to 0.0223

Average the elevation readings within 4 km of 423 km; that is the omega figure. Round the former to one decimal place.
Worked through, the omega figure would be 332.4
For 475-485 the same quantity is 361.8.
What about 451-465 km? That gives 357.6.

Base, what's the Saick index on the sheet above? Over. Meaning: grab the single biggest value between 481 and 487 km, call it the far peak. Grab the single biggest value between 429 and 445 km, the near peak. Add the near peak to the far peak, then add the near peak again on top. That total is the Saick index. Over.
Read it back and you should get 1062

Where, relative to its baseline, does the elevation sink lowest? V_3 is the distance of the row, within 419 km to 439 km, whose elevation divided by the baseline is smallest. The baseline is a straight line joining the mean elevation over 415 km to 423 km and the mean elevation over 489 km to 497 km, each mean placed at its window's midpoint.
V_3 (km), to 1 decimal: 428.0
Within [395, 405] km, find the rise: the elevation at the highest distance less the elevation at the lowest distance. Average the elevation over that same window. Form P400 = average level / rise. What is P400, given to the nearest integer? -20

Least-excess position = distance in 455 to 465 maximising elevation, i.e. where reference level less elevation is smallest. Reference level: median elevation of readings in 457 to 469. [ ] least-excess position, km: 458.0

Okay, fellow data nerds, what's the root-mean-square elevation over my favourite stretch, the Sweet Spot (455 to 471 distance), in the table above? 359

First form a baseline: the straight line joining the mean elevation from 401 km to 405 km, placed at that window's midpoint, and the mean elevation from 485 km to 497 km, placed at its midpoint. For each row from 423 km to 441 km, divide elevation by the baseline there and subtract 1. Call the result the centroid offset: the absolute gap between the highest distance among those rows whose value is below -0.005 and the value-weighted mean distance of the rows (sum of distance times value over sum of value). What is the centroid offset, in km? 8.6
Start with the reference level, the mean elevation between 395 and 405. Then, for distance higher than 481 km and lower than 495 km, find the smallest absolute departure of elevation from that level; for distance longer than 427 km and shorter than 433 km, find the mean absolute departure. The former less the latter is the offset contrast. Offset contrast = -14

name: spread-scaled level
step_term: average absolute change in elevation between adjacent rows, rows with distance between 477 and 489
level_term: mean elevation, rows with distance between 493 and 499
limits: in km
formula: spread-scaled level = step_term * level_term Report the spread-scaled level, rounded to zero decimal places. 3330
